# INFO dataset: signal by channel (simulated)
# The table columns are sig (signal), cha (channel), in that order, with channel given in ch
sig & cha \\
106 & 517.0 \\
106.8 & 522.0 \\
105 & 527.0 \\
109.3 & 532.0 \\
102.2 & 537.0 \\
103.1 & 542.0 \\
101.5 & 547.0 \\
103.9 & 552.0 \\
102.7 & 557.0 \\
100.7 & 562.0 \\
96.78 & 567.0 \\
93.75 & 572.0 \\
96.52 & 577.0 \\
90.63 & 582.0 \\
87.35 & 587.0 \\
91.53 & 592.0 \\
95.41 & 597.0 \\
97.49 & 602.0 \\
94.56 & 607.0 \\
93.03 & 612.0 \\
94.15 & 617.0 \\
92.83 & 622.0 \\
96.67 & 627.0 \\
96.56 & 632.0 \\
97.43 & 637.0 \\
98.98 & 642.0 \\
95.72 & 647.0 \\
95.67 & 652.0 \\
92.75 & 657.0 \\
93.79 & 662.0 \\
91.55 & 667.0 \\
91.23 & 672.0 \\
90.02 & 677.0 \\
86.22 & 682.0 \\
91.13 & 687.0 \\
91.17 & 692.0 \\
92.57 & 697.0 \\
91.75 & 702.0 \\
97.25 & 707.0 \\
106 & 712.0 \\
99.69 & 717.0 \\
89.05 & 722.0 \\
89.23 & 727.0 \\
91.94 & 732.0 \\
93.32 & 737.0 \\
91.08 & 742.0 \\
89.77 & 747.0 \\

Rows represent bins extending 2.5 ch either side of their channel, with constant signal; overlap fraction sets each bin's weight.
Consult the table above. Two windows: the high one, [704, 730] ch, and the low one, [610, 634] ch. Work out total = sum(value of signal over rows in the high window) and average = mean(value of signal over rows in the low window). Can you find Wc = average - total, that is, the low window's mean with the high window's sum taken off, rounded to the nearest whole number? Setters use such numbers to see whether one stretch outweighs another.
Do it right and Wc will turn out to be -387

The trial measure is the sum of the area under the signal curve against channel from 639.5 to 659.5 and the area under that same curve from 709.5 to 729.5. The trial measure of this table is 3835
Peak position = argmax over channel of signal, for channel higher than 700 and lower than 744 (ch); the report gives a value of 712.0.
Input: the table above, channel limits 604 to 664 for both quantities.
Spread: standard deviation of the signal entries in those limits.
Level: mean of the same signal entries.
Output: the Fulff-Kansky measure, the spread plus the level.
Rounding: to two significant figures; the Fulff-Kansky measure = 97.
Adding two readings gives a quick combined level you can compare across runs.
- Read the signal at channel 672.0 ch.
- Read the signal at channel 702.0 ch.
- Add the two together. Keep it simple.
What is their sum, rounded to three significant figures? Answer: 183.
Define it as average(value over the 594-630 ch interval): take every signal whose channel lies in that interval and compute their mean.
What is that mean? 94.9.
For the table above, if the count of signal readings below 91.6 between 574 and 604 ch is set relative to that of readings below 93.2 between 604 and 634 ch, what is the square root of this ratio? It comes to 1.2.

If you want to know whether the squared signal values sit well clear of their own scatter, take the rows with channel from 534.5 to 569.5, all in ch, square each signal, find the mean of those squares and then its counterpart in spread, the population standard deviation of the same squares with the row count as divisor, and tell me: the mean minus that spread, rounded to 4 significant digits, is 9882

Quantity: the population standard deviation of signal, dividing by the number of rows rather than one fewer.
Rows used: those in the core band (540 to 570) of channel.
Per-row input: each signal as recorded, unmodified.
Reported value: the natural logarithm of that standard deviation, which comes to 0.85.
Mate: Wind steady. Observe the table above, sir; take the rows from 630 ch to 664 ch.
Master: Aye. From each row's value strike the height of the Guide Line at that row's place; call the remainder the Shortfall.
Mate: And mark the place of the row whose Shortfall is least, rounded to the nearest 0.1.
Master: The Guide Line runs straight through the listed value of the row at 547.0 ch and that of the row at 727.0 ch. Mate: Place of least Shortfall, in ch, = 657.0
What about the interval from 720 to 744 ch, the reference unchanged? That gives 722.0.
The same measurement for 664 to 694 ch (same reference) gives 682.0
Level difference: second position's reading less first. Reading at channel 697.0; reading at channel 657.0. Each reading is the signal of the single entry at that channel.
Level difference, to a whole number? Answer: 0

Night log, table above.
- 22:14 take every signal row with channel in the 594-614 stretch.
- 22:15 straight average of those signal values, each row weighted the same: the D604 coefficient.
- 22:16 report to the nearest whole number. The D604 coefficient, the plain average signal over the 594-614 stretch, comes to 95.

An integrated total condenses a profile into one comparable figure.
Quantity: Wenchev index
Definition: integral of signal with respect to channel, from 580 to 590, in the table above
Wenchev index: 890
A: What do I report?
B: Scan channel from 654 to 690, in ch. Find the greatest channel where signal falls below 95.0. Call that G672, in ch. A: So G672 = 687.0 ch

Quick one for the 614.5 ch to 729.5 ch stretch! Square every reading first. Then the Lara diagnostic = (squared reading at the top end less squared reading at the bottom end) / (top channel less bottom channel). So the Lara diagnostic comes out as -8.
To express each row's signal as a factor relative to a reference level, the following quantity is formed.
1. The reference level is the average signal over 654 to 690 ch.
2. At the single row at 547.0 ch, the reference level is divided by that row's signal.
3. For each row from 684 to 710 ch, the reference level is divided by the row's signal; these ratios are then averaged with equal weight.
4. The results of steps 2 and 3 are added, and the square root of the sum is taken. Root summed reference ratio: 1.37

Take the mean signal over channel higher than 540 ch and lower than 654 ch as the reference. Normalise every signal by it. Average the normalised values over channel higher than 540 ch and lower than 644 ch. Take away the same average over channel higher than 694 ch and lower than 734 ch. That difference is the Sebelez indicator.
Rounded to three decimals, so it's 0.018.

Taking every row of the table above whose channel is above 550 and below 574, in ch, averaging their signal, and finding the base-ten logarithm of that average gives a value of 2.00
